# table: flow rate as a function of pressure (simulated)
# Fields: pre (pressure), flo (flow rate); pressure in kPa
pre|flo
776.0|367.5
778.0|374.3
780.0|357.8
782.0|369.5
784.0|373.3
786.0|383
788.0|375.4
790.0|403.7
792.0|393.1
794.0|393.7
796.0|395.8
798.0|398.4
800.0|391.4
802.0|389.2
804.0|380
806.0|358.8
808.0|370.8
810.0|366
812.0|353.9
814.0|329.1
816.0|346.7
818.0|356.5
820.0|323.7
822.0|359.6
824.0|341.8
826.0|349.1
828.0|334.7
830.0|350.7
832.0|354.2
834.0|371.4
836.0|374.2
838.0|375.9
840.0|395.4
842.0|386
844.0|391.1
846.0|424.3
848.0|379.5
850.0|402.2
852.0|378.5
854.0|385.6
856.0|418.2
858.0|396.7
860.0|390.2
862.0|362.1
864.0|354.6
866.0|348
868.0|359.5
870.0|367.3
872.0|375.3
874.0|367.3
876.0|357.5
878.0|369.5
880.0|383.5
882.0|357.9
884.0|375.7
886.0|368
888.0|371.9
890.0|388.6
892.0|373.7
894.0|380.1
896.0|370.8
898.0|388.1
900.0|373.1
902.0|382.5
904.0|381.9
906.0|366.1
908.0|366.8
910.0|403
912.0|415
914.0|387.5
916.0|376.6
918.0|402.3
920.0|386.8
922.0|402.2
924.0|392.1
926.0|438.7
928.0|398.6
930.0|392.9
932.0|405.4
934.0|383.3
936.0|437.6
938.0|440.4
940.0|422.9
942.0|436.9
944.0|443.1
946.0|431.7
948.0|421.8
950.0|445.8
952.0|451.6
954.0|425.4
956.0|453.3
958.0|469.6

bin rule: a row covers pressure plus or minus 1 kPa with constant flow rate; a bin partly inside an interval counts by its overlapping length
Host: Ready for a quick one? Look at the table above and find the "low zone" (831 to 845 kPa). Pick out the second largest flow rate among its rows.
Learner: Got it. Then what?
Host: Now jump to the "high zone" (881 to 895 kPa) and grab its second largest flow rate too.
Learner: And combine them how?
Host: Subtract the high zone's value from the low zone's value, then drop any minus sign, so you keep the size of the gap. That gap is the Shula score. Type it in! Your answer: 11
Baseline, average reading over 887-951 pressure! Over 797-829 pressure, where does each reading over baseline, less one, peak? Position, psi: 798.0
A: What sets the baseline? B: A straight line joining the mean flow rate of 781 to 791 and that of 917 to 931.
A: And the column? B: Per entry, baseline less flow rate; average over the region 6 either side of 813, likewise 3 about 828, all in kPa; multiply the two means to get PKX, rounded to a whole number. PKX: 1329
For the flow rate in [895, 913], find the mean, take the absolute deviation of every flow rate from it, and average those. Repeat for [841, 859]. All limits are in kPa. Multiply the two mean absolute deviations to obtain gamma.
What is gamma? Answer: 164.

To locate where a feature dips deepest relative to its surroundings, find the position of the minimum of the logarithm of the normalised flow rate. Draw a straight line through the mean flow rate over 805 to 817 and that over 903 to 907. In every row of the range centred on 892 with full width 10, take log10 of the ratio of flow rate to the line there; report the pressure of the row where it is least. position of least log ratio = 896.0 kPa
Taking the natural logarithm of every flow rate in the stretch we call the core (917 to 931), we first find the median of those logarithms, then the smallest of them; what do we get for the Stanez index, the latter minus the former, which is -0.030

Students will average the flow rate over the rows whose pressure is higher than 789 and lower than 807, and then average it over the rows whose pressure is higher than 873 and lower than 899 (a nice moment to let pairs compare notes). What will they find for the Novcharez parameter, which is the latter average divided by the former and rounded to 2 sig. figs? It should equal 0.96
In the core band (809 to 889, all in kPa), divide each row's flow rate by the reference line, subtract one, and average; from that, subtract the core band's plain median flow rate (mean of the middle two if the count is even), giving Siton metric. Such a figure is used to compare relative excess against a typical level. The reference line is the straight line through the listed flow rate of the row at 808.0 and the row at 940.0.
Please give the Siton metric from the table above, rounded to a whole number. -368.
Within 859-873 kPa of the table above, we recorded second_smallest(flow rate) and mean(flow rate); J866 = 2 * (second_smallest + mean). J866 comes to 1440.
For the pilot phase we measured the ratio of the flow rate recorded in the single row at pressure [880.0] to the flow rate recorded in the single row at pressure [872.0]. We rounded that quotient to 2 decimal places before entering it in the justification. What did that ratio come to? 1.02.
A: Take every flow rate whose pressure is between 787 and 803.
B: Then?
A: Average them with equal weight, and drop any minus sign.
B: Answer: 393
